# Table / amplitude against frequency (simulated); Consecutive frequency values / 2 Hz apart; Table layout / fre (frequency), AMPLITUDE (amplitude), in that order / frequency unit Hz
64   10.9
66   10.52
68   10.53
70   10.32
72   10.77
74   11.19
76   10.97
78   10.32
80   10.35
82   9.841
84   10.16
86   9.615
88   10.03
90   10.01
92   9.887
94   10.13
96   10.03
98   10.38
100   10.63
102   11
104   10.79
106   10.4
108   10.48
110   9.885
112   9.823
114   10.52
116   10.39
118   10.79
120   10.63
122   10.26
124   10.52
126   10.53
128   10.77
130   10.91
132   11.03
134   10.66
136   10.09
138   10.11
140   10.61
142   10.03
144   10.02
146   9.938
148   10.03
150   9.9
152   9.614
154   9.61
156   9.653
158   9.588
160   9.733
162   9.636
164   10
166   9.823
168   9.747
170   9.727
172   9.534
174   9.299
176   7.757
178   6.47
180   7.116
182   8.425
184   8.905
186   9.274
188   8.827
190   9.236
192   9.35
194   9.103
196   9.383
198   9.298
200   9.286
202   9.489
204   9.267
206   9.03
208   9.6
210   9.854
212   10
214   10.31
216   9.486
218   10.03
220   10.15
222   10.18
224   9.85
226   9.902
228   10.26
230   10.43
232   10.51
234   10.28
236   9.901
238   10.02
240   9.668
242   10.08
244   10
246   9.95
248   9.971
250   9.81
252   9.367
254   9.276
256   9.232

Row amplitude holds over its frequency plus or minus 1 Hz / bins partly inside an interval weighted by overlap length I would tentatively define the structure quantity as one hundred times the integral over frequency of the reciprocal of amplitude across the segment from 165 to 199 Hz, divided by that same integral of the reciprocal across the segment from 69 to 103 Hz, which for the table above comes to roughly 117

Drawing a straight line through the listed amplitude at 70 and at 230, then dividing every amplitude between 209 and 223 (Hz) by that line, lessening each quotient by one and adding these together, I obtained -0.28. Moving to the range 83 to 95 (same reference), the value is -0.21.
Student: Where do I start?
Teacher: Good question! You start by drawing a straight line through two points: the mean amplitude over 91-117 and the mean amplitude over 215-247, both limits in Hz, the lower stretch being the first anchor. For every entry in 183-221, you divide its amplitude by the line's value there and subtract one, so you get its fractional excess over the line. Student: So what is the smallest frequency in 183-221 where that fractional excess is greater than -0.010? 212 Hz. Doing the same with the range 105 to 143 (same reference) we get 106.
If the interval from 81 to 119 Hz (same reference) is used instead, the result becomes 98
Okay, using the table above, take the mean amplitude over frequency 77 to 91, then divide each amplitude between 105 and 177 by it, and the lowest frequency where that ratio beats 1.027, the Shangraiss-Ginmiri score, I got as 106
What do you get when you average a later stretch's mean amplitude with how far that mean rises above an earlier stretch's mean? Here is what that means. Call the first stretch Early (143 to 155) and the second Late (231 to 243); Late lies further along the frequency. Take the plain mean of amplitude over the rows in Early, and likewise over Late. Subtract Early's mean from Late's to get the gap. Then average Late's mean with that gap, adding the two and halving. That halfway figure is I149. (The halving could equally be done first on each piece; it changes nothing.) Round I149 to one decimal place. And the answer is 5.2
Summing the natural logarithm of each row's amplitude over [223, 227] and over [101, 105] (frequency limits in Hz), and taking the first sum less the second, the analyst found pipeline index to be -0.20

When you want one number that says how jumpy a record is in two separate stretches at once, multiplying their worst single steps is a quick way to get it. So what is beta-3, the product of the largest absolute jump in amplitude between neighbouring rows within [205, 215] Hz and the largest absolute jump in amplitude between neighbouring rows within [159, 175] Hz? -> 0.21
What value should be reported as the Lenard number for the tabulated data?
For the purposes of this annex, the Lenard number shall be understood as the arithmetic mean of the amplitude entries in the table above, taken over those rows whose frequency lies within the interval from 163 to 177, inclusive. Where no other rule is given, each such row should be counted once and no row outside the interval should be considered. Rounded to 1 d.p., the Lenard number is 9.4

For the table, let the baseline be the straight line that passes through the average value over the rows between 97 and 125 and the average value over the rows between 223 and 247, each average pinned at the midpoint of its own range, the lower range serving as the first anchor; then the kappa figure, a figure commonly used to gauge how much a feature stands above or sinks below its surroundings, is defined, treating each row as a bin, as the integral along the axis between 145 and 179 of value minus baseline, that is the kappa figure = -30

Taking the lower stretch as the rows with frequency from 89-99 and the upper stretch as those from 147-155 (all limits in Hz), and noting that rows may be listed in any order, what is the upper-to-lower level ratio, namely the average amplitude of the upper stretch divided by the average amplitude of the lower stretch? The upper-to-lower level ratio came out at 0.97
